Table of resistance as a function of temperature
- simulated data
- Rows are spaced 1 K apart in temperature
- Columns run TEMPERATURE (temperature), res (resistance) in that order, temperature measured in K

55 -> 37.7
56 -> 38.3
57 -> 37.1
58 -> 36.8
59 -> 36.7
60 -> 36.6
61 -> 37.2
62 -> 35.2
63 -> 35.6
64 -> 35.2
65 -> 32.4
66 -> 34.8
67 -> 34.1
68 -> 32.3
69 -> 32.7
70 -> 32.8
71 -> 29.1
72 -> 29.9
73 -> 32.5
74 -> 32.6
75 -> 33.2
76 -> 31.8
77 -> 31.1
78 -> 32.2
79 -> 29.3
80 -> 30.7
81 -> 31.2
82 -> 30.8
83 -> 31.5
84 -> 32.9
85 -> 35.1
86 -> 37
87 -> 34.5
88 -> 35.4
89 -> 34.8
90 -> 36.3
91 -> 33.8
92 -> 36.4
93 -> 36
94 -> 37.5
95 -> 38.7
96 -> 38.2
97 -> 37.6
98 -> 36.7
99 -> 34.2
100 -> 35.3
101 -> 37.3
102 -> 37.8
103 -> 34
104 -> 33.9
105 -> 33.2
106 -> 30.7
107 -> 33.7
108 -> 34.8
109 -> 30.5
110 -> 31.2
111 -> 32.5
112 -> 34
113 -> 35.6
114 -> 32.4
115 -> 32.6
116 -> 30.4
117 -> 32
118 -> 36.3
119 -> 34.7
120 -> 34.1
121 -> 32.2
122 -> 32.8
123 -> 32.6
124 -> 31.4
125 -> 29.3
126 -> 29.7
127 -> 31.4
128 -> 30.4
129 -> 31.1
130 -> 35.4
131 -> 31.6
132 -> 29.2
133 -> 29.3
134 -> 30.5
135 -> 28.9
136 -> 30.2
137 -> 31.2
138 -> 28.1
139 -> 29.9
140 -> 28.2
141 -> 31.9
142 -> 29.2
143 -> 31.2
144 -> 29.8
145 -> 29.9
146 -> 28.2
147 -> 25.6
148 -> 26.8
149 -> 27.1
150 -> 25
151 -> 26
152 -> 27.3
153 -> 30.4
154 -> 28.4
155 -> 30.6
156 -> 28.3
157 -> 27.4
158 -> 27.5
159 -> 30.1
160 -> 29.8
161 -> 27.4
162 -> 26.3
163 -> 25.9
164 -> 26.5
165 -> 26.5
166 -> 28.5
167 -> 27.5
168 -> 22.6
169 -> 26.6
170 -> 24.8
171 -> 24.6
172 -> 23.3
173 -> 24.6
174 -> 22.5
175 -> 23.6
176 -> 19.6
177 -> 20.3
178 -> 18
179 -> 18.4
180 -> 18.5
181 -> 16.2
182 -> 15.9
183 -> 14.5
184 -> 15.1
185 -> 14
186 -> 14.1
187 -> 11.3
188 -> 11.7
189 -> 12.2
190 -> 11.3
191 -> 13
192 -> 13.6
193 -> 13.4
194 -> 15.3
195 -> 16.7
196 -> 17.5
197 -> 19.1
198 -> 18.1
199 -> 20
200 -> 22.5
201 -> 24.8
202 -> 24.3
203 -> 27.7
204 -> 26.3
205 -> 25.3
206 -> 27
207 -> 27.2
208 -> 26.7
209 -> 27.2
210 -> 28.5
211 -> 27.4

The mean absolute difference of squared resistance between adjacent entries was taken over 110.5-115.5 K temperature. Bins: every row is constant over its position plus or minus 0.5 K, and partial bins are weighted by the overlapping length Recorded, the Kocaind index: 110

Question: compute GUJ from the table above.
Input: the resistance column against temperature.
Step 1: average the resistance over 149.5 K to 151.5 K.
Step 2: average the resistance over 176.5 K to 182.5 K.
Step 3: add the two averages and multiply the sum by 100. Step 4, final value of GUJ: 4338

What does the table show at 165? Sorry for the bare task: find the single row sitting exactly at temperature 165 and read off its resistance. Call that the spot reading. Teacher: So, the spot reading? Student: 26.5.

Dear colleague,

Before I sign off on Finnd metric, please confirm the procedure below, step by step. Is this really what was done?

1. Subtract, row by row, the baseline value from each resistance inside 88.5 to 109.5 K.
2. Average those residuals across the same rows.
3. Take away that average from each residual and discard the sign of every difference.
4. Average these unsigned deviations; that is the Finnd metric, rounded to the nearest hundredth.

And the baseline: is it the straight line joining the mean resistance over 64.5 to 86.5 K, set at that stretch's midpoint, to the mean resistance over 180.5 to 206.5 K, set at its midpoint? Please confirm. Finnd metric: 1.56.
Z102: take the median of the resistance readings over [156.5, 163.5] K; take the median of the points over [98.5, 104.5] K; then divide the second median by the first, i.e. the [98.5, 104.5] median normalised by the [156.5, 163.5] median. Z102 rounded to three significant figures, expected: 1.27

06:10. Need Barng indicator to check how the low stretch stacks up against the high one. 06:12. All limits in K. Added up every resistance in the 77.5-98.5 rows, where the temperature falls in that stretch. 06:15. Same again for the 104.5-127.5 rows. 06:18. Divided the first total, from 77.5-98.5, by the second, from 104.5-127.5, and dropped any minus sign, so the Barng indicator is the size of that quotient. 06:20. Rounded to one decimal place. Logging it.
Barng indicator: 1.0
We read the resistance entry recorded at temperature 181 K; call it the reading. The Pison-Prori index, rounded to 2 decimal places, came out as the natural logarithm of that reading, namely 2.79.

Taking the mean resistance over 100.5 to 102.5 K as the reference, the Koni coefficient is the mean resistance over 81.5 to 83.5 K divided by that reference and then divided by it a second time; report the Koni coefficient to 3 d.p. 0.022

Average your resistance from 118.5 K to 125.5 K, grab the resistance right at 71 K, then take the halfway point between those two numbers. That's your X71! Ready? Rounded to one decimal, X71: 30.8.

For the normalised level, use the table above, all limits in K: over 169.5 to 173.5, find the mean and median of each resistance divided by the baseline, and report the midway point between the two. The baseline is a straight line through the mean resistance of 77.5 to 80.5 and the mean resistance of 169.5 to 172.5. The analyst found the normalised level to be 1.01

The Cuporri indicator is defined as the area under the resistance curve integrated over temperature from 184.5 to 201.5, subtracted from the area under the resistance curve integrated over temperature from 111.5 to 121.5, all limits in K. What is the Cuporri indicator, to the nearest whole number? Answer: 66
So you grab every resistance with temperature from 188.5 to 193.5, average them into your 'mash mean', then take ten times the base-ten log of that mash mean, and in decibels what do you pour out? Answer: 11.0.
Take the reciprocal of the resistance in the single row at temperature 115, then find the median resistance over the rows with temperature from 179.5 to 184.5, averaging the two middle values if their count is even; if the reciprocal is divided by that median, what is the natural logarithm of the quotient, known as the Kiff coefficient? -6.25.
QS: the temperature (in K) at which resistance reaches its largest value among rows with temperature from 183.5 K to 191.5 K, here 184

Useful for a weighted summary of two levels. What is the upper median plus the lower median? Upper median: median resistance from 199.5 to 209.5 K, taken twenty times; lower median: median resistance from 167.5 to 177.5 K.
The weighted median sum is 553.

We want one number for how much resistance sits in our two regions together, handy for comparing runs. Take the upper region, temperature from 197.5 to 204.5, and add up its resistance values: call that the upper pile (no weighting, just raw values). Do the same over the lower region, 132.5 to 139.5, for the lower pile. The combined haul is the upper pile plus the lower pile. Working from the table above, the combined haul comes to 372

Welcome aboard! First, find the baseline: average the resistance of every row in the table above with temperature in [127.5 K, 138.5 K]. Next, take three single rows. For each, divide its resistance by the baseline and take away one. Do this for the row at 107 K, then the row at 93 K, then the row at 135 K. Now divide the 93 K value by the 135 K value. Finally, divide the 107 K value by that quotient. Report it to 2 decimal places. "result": -0.03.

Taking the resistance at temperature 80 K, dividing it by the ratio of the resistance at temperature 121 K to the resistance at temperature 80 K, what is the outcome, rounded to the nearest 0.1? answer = 29.3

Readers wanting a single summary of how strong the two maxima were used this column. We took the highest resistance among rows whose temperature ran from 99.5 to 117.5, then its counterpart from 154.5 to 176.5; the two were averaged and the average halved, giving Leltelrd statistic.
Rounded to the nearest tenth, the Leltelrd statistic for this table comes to 17.1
